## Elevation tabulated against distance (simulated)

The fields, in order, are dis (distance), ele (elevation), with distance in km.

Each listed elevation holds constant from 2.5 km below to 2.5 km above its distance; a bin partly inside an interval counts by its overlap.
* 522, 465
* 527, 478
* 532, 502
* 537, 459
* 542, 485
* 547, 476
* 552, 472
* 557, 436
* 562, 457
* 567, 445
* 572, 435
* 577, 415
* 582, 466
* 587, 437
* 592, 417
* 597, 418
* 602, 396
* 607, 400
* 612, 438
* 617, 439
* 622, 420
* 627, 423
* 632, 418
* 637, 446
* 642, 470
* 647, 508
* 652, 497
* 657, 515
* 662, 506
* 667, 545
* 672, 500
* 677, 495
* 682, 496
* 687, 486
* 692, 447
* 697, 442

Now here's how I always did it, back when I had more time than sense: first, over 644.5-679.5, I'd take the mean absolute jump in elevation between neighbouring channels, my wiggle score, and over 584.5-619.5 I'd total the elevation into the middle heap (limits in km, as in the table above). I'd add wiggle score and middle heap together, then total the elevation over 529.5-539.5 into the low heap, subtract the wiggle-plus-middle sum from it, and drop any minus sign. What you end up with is 2005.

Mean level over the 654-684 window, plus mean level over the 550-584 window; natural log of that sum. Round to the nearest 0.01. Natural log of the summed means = 6.86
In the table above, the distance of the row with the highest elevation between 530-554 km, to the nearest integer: 532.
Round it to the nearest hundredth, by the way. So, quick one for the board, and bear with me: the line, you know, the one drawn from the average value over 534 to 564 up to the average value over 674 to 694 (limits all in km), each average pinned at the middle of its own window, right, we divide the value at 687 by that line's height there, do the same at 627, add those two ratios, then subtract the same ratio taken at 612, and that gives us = 0.97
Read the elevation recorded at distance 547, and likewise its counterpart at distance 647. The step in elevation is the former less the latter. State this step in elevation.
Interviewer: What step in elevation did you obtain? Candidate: -32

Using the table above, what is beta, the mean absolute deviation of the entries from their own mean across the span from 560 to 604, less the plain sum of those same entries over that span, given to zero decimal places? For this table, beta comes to -3868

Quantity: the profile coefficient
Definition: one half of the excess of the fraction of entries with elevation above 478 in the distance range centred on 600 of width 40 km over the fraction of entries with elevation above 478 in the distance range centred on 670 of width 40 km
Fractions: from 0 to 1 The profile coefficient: -0.50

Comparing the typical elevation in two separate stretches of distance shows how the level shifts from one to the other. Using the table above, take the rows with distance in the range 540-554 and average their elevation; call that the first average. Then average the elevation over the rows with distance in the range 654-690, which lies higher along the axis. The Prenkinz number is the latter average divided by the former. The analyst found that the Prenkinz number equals 1.06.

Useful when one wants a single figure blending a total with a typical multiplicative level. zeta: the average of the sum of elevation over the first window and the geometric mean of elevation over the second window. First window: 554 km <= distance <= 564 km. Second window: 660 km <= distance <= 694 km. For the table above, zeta 694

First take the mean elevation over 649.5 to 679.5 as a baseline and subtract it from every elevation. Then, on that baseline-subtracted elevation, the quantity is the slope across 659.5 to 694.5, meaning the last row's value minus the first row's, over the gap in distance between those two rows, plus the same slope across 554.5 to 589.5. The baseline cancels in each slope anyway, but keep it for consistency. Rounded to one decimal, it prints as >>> -1.9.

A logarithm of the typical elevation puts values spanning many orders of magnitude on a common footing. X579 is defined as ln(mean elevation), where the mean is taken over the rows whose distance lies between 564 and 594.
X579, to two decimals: 6.08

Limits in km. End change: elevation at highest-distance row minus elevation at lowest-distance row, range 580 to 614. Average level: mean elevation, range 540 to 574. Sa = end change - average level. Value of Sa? -486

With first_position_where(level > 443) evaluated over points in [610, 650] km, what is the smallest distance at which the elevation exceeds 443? 637 km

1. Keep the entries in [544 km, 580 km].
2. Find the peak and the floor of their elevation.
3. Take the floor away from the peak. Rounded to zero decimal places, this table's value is 61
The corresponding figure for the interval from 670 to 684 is 5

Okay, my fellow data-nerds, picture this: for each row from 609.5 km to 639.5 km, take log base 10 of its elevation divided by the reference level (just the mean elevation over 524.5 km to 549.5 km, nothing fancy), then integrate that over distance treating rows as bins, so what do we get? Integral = -1.4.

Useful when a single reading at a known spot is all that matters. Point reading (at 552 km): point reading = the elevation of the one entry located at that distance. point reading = 472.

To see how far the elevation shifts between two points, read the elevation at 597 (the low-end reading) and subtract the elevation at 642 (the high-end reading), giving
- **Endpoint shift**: -52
